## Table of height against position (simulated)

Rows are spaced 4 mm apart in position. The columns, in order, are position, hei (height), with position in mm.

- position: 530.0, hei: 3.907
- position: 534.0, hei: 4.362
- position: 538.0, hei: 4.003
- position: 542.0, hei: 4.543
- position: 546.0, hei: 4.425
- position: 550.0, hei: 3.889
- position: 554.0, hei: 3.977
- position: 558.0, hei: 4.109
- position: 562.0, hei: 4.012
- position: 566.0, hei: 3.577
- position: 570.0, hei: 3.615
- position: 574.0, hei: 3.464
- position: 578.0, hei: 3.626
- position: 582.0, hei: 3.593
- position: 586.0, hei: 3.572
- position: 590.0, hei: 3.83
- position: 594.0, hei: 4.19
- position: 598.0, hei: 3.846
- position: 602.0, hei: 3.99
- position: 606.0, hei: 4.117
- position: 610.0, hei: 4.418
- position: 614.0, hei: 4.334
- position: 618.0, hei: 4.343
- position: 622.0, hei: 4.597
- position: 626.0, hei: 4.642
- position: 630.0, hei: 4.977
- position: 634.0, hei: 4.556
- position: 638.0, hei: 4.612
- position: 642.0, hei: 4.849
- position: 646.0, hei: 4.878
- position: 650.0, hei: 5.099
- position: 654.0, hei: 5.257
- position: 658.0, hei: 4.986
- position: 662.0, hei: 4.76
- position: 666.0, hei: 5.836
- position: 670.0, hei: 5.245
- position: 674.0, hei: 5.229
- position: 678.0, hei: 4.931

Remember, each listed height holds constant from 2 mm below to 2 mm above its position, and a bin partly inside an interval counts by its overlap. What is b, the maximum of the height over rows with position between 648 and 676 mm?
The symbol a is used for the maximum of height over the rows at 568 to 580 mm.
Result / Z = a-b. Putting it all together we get -2.2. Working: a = 3.626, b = 5.836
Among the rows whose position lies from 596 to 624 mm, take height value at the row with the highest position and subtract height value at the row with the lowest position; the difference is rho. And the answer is 0.75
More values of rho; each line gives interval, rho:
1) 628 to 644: -0.13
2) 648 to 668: 0.74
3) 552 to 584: -0.38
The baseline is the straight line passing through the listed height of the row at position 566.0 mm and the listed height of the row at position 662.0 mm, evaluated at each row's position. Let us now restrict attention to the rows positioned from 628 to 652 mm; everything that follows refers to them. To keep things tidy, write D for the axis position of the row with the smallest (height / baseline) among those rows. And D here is 634.0 mm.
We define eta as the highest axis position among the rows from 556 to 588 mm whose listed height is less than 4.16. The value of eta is 586.0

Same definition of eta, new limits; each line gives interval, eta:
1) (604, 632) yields 606.0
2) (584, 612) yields 606.0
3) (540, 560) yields 558.0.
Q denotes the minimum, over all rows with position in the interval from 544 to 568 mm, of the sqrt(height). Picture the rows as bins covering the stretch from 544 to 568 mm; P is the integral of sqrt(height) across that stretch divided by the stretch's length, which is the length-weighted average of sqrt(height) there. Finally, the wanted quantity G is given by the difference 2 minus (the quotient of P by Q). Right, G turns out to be 0.943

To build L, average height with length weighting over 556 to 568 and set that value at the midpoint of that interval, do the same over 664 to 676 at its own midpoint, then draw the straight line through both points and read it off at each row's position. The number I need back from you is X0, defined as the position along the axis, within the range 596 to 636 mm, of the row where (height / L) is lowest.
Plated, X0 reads 598.0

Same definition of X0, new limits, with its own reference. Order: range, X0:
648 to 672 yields 662.0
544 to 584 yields 574.0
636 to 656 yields 638.0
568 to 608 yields 586.0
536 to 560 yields 550.0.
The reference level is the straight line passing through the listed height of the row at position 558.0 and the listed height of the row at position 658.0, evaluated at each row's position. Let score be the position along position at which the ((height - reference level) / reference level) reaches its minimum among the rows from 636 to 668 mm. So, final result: 662.0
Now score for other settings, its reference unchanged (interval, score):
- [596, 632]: 598.0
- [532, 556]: 550.0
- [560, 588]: 574.0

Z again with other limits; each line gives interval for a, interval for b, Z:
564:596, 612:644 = -0.8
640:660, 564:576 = 1.6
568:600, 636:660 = -1.1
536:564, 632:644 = -0.3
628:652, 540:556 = 0.6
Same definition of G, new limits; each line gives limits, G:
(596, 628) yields 0.945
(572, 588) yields 0.986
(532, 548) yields 0.960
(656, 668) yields 0.956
